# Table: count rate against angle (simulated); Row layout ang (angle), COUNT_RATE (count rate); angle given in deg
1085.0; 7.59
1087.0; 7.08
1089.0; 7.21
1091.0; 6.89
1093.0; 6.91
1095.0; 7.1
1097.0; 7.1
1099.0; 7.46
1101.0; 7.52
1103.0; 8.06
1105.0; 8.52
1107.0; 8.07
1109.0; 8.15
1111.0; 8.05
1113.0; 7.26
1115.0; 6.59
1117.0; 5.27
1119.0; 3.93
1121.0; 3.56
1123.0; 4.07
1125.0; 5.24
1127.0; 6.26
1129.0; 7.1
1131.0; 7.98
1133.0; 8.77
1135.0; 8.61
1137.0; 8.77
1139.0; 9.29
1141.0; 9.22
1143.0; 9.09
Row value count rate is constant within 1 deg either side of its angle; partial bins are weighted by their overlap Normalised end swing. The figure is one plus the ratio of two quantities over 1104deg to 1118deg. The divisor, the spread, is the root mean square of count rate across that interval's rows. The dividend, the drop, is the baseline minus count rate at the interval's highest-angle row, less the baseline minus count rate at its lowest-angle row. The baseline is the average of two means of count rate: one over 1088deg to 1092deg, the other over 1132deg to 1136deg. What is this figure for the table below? 1.43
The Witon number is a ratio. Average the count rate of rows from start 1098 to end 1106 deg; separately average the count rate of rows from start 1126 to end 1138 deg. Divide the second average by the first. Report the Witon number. 1.00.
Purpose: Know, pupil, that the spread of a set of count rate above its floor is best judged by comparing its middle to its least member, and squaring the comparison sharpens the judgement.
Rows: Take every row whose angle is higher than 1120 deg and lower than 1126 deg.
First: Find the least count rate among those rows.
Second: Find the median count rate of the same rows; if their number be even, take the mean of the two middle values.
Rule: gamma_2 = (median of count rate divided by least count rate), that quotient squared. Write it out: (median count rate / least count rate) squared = 1.3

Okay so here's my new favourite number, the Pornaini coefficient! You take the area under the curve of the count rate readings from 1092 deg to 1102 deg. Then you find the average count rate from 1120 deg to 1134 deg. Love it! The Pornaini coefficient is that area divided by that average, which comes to 12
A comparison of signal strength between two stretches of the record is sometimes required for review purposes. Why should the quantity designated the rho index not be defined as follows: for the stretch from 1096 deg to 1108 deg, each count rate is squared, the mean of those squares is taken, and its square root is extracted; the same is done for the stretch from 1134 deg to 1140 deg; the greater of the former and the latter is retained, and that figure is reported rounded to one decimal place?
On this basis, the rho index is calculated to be 8.9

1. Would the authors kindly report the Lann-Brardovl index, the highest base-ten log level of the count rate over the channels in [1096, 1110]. 0.93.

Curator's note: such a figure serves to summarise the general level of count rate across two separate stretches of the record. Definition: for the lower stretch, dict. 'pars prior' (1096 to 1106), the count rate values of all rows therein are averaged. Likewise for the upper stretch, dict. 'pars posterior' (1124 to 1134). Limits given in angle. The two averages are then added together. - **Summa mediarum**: 14.8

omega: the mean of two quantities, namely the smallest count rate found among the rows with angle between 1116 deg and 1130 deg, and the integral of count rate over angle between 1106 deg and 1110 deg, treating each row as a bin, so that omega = 18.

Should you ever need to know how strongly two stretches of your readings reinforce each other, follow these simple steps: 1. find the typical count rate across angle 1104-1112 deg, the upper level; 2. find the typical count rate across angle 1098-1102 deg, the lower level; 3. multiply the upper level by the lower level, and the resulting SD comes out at 61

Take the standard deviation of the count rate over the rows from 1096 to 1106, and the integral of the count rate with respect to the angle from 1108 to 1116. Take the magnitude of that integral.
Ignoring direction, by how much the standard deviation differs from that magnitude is 60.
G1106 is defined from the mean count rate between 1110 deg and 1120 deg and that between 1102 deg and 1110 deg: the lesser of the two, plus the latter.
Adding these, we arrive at 14.4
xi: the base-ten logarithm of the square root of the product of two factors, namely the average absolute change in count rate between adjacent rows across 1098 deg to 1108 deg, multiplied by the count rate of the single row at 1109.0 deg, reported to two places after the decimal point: 0.24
